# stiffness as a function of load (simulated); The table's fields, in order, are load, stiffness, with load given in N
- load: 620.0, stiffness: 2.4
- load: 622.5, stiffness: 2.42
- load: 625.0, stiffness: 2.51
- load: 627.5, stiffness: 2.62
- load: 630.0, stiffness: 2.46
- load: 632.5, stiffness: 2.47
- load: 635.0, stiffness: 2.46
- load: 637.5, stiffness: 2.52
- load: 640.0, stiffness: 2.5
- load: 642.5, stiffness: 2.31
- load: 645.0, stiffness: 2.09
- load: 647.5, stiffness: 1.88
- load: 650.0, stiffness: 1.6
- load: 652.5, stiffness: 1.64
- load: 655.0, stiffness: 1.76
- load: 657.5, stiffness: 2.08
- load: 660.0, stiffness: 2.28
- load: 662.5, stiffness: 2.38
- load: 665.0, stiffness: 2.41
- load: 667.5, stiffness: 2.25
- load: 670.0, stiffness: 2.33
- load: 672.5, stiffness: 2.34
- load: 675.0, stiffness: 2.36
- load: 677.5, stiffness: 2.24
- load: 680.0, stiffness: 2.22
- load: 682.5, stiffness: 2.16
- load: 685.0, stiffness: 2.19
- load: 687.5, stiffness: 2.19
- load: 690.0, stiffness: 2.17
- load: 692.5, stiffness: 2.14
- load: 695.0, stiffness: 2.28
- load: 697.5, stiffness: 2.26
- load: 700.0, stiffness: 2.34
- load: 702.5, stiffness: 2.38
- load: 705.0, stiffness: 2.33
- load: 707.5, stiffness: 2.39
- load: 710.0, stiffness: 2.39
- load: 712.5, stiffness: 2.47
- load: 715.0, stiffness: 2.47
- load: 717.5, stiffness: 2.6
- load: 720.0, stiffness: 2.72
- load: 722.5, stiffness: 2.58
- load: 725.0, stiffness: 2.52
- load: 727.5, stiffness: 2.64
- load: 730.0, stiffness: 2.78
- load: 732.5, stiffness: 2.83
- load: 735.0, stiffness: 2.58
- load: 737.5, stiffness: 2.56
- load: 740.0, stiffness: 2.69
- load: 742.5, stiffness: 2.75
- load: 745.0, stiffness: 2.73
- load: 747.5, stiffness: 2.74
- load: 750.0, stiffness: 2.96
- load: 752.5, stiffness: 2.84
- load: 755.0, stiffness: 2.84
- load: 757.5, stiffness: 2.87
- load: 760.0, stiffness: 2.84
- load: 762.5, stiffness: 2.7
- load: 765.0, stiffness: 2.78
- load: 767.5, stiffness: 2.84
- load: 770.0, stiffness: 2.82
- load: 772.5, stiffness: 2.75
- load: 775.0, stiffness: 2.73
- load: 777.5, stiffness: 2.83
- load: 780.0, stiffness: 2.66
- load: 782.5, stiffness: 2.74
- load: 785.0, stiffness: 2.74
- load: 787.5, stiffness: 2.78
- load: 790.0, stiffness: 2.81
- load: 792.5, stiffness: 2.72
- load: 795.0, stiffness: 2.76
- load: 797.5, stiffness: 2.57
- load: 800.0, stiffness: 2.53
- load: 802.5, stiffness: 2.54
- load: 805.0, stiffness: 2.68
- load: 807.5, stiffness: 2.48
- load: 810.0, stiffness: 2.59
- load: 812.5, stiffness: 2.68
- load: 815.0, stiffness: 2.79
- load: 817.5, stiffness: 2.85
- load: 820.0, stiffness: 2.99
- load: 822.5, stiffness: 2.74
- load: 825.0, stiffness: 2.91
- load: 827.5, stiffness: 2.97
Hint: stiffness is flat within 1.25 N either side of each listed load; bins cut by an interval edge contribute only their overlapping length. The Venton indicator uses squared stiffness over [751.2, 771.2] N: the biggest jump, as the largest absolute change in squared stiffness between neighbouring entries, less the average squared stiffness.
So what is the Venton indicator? -7.2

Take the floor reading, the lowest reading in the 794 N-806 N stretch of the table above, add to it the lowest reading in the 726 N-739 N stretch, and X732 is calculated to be 5.09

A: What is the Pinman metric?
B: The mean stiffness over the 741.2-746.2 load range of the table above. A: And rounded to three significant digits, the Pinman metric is 2.74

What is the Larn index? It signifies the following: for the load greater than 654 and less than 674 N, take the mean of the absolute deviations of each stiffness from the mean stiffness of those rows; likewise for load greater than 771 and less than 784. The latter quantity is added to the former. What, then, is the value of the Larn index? 0.19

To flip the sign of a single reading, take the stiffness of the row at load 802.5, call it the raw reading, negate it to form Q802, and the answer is -2.54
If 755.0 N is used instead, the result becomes -2.84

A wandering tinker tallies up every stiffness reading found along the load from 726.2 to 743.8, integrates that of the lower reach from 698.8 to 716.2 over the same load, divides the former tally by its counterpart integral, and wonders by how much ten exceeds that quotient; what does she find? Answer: 9.55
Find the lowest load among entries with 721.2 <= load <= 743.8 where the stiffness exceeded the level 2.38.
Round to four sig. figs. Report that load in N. 722.5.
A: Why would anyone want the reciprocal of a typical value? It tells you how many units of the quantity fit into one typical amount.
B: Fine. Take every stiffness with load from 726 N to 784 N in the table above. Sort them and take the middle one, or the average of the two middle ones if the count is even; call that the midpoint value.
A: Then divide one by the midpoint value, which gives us 0.36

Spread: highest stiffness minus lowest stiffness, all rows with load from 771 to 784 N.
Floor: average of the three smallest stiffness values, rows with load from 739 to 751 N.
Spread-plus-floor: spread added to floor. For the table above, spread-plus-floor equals 2.9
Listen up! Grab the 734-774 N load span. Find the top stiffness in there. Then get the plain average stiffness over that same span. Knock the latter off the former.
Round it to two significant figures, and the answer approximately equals 0.19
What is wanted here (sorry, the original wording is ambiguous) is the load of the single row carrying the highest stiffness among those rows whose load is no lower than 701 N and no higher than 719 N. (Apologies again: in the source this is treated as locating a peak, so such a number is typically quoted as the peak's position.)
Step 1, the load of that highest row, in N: 717.5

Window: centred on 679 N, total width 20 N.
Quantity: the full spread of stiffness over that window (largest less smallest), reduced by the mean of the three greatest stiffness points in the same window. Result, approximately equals -2.14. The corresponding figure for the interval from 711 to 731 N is -2.40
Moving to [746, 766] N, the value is -2.63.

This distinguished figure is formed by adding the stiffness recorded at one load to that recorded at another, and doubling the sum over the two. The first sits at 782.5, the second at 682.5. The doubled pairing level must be 9.8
